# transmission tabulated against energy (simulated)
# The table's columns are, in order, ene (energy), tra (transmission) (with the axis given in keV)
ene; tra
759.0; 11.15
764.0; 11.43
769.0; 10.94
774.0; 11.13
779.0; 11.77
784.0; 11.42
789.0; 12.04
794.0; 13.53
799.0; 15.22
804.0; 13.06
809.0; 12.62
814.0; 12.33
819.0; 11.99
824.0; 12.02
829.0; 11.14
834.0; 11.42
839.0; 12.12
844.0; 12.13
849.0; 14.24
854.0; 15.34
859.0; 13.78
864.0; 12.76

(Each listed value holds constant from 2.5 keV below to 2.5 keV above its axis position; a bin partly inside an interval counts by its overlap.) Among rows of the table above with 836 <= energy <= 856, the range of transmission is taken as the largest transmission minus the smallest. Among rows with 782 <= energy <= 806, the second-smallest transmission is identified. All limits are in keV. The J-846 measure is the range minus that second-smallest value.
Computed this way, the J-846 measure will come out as -8.8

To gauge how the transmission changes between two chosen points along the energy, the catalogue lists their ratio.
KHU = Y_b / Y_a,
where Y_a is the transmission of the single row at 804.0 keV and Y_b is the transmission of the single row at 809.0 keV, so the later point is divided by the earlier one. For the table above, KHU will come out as 1.0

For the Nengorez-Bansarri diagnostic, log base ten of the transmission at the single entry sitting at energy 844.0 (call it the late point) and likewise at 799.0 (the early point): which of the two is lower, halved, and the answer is 0.542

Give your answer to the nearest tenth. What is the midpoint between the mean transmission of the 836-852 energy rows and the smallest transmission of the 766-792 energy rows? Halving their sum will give 11.9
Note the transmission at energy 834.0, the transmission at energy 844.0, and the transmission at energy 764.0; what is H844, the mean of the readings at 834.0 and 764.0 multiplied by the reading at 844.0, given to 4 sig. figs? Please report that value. 138.6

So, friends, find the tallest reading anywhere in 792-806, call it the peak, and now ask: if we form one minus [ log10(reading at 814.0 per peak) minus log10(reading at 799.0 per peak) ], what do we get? 1.09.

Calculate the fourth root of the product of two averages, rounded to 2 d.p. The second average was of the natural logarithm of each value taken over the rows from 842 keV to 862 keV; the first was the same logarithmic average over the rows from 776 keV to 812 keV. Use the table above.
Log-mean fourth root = 1.61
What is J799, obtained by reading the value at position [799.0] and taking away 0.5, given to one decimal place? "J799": 14.7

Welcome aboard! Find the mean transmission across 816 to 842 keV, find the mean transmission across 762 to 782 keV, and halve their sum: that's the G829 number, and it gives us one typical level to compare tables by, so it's 11.5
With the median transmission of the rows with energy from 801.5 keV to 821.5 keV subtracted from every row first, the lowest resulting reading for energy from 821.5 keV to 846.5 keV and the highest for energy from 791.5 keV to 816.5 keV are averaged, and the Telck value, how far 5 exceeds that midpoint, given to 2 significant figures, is 4.3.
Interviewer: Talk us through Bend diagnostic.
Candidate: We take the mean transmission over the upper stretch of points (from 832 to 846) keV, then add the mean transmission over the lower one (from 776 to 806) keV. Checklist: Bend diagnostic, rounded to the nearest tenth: 24.7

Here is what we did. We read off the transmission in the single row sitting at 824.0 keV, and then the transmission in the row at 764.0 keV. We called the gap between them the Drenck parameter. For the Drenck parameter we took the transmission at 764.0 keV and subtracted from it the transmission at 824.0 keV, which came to -0.6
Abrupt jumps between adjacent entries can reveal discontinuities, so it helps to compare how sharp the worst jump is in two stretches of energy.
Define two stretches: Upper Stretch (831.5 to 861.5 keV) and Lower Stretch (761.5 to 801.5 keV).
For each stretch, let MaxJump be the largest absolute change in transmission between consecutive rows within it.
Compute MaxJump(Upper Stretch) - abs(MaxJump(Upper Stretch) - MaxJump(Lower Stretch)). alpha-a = 1.7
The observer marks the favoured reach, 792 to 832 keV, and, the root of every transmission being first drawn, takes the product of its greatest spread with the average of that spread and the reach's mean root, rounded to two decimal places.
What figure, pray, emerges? 1.16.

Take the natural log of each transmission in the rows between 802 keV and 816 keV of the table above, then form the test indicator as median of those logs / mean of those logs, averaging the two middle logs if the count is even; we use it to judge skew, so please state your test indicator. 0.999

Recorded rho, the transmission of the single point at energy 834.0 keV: 11.42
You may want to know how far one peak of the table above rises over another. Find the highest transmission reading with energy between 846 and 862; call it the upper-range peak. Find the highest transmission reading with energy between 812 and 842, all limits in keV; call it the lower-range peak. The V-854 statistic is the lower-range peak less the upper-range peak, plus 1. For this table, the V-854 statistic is -2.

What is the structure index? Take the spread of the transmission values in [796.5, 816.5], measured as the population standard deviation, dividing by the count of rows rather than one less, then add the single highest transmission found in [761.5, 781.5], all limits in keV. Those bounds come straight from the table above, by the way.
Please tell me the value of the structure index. 12.9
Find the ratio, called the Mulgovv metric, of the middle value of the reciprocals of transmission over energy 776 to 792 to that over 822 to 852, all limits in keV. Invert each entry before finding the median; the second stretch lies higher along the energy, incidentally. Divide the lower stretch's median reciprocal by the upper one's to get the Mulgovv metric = 1.03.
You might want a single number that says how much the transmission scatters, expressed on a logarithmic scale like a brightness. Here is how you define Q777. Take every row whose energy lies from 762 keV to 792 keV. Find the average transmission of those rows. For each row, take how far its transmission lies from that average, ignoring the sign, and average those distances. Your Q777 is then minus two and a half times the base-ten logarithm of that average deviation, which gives 1.3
